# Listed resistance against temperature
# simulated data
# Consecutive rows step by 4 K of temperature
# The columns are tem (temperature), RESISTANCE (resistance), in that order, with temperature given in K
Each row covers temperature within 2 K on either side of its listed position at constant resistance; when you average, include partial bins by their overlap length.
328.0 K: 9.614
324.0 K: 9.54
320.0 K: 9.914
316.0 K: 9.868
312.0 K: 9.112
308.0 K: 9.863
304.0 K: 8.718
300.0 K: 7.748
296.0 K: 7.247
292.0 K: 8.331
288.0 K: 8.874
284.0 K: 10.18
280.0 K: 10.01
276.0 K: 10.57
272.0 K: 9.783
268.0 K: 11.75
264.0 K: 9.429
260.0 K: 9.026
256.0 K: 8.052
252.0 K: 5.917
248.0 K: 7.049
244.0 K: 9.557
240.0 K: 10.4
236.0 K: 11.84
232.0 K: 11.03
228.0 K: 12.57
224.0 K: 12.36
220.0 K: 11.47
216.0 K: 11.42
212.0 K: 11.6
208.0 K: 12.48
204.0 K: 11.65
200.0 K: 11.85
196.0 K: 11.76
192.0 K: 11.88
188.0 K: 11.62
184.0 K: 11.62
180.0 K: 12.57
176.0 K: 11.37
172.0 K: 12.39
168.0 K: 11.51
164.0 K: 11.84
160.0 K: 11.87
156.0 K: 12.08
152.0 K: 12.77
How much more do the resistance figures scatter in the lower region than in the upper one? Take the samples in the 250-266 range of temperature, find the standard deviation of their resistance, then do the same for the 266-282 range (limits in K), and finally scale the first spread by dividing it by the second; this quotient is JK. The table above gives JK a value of 1.79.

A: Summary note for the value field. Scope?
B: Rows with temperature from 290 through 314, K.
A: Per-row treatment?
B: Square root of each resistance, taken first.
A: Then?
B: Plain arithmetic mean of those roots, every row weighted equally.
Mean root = 2.91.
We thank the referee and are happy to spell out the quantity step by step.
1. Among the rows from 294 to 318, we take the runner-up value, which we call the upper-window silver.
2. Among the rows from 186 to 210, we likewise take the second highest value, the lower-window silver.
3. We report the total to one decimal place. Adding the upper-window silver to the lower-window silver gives 21.7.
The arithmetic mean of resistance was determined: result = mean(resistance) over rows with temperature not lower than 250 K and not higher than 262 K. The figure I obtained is 7.7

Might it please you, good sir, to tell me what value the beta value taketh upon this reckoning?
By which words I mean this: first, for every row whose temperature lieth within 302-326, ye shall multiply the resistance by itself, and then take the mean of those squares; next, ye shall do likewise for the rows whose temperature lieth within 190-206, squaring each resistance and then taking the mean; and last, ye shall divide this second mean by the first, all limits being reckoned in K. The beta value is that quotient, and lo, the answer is 1.53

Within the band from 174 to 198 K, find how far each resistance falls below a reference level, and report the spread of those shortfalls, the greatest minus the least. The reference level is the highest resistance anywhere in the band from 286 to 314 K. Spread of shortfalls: 1.2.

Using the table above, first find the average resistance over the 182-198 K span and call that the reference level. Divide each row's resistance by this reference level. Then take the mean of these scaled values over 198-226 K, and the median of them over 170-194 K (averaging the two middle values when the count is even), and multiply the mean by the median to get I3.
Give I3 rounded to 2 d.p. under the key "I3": 1.01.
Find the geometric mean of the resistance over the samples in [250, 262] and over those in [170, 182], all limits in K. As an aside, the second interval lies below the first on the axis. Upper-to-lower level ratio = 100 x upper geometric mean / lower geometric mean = 62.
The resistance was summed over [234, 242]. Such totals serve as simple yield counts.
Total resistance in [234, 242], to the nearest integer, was 22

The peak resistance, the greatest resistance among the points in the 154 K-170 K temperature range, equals 12.08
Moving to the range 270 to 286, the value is 10.57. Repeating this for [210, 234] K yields 12.57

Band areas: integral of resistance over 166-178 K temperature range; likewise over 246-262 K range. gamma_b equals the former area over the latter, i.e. 1.2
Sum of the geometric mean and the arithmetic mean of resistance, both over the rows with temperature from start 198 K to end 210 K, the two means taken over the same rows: 24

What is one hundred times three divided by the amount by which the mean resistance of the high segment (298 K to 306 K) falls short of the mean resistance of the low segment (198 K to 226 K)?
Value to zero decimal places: 83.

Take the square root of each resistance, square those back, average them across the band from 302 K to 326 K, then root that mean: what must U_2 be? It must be 3.1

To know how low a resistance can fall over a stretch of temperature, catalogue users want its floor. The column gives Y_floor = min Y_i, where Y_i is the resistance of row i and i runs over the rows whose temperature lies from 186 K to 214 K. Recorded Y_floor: 11.6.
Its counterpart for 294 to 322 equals 7.247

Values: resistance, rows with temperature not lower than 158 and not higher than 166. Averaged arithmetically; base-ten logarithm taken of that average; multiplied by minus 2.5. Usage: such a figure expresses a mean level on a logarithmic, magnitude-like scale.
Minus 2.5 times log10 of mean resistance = -2.68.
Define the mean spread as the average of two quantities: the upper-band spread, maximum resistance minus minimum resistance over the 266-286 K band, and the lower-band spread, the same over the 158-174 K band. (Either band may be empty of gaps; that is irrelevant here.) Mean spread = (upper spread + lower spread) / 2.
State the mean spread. 1.4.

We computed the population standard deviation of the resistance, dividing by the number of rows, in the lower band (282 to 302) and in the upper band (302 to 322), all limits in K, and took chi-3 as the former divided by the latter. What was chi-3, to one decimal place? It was 2.1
